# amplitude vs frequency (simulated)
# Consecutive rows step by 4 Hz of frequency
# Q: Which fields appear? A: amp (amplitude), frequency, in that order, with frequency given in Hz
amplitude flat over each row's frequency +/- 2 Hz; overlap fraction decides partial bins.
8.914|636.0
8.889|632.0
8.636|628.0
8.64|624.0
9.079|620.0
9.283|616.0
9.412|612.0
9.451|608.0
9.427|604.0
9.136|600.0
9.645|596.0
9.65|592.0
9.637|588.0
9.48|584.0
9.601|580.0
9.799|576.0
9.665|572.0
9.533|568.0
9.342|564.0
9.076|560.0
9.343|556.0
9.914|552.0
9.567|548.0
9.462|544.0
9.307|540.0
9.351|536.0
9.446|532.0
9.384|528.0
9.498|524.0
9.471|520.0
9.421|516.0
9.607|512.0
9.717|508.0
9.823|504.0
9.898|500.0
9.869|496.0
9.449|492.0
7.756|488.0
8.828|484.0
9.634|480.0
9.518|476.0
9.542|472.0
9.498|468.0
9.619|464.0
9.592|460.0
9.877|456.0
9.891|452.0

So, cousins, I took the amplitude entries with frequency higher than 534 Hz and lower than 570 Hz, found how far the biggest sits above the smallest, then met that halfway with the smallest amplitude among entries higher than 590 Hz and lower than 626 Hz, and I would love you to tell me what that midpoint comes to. 4.7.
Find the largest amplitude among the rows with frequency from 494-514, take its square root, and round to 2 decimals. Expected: 3.15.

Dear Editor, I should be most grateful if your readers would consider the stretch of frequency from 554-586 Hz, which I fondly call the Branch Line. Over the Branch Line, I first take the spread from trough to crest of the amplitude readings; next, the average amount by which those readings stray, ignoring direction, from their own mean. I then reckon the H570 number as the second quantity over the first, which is 0.235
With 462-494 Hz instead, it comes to 0.250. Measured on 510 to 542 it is 0.233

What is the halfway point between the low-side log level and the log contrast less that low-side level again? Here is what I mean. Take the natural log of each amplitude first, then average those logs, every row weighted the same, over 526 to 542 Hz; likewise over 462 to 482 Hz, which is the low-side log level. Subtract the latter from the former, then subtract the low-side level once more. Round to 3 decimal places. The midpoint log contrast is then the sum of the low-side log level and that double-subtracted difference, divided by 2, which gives -0.010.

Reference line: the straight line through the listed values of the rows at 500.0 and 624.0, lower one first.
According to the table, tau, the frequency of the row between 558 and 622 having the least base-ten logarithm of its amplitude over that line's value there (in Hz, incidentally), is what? 560.0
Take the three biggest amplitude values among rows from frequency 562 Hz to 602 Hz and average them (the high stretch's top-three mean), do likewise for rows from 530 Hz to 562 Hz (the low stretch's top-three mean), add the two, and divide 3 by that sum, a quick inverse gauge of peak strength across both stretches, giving 0.1550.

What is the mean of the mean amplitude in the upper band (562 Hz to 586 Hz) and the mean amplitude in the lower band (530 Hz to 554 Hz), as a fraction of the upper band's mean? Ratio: 0.997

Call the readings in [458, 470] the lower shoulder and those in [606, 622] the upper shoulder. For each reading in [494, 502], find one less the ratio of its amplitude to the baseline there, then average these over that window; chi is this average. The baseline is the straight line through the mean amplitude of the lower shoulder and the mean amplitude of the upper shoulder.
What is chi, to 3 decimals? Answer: -0.039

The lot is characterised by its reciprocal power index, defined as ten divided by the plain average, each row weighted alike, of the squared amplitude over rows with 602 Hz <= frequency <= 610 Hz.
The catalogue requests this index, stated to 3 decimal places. 0.112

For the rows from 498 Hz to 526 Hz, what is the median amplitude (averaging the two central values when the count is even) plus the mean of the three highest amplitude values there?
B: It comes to 19.4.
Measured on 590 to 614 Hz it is 19.0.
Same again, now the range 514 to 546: 18.9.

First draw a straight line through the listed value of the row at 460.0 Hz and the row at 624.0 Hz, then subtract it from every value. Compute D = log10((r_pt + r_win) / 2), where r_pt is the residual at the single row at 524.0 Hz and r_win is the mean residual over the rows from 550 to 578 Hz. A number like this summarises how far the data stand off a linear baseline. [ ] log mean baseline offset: -0.39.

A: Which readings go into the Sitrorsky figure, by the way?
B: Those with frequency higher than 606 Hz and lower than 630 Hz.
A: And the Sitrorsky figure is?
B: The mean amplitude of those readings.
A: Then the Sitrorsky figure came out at 9.08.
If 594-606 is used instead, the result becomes 9.40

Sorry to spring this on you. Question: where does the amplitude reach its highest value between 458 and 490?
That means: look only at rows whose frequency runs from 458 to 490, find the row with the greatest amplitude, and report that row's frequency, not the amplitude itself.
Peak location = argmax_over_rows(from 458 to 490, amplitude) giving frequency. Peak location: 480.0 Hz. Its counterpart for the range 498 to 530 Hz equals 500.0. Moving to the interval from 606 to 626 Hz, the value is 608.0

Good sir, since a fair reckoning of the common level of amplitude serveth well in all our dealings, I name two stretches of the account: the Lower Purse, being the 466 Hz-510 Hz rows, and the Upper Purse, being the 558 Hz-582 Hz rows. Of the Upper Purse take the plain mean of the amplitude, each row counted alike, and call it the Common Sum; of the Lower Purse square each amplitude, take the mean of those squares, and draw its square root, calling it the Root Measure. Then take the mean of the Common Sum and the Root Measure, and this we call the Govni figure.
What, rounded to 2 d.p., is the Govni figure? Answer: 9.47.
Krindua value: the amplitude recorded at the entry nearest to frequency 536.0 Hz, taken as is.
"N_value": 9.351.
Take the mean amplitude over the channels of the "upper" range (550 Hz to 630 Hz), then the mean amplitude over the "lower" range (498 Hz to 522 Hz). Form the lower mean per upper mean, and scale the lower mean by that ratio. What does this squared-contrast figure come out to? 9.93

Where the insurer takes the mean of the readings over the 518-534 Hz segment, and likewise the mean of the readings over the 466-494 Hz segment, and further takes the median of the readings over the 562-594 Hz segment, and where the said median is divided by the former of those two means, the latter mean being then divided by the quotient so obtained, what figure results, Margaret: 9.01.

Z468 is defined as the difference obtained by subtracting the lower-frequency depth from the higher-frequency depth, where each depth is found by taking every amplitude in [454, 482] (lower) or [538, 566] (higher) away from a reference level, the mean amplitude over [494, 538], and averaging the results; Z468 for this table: 0.18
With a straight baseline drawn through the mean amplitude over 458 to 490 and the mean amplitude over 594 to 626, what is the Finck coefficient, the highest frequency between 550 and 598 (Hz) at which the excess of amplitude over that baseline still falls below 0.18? 564.0 Hz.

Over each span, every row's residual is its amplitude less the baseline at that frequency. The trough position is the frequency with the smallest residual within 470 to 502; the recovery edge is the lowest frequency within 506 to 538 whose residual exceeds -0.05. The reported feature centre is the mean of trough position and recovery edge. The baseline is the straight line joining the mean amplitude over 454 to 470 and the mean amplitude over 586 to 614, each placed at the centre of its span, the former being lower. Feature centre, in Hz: 498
